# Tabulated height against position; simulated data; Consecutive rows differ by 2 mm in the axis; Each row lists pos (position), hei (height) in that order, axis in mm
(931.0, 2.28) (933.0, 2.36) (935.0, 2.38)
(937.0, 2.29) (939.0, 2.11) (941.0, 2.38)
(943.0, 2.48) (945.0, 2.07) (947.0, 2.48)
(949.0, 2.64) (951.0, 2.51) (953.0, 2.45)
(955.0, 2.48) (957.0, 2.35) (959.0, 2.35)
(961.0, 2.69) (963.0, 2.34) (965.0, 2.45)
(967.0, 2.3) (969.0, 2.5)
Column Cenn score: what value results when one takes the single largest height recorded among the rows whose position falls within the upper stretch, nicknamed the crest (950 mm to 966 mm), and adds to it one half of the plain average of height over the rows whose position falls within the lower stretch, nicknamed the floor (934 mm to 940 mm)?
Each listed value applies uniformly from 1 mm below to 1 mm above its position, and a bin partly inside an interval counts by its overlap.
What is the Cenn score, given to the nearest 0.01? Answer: 3.82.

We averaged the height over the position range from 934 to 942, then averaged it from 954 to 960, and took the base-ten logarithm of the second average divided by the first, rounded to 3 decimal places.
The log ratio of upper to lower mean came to 0.019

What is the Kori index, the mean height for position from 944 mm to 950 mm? 2.397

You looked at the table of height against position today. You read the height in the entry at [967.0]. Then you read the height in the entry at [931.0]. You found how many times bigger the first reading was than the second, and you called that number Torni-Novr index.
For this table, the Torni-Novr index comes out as 1.01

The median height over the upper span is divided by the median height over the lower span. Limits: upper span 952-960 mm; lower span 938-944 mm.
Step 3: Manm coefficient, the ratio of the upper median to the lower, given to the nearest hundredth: 1.01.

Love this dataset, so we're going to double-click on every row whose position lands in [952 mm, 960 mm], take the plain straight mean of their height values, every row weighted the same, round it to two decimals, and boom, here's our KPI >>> 2.41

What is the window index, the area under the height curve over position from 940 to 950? 24.1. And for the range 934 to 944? 23.3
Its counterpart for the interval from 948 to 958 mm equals 24.9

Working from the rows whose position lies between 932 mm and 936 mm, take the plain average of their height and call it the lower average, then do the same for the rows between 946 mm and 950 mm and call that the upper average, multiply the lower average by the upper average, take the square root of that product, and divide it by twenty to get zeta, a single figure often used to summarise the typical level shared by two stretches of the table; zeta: 0.123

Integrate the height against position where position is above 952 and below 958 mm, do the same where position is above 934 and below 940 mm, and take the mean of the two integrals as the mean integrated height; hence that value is 14.1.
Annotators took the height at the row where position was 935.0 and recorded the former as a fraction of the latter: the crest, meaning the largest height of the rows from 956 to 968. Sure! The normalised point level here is 0.88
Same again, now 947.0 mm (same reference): 0.92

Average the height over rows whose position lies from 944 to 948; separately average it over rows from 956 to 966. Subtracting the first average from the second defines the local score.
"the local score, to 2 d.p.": 0.16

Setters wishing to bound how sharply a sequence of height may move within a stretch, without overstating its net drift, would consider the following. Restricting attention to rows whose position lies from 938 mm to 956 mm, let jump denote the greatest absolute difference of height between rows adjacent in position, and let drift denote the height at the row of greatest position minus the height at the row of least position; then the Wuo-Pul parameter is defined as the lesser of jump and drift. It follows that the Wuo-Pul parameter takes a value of 0.4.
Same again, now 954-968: -0.2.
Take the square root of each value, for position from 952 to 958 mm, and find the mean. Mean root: 1.56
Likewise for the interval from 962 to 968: 1.54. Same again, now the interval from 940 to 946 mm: 1.52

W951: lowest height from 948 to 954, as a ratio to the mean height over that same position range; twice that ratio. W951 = 1.93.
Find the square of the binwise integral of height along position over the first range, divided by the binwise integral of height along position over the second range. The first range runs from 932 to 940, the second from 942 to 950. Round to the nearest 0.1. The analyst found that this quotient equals 17.3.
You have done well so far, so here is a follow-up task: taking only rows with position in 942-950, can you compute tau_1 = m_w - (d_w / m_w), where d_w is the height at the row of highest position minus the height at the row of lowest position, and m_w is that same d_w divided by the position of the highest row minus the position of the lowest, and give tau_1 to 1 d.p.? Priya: -6.0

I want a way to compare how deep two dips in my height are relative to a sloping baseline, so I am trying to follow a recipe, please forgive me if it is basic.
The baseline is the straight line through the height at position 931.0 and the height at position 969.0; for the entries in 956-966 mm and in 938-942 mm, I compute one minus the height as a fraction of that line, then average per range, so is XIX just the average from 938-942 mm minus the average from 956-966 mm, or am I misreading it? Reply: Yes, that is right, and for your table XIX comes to 0.03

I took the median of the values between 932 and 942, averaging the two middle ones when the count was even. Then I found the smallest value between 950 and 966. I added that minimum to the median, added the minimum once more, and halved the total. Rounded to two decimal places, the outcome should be 3.52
